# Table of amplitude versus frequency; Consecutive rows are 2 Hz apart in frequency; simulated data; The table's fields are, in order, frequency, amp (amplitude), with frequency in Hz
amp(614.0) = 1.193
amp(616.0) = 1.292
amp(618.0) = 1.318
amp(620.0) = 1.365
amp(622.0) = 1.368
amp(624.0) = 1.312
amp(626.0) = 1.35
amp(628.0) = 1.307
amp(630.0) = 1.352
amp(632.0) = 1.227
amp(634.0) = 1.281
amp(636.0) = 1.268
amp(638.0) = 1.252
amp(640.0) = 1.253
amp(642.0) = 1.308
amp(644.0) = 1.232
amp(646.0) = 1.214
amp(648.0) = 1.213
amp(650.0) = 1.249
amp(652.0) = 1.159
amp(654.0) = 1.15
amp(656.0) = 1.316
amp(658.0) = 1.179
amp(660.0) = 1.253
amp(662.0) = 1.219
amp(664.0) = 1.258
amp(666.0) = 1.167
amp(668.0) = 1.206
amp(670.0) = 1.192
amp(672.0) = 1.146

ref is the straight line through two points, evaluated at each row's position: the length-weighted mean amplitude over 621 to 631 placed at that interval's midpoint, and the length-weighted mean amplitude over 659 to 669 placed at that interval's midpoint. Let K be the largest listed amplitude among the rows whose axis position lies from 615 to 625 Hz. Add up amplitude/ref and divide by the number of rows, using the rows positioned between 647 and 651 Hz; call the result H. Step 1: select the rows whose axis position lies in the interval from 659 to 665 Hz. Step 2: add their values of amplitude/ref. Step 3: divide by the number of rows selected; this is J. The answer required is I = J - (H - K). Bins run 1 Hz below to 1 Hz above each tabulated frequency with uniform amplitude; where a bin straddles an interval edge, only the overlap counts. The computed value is 1.41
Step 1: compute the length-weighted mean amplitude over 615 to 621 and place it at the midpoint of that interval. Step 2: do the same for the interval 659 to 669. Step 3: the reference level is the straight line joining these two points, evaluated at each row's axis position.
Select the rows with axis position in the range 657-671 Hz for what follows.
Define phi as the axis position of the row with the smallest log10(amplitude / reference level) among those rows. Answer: 658.0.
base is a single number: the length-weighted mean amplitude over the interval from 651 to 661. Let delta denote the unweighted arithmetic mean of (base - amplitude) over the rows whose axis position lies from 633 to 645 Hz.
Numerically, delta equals -0.054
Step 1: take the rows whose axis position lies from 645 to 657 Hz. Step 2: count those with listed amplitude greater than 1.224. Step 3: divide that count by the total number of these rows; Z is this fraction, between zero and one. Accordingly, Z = 0.3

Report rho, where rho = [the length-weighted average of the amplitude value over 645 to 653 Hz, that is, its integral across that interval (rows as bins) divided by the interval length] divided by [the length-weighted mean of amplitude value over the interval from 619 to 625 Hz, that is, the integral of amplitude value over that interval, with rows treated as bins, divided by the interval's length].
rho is 0.90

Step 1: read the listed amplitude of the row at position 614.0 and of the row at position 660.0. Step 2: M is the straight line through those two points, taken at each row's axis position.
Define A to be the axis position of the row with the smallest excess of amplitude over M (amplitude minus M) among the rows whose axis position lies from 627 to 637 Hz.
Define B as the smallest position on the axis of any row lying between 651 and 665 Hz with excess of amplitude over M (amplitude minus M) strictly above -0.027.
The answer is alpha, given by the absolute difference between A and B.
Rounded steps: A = 632.0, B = 656.0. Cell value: 24 Hz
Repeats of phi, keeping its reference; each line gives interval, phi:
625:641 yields 632.0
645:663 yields 654.0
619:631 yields 624.0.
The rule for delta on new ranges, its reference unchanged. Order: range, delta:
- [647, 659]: 0.000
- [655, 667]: -0.021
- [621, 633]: -0.108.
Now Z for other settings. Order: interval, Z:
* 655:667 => 0.5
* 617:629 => 1.0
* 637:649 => 0.7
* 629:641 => 1.0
